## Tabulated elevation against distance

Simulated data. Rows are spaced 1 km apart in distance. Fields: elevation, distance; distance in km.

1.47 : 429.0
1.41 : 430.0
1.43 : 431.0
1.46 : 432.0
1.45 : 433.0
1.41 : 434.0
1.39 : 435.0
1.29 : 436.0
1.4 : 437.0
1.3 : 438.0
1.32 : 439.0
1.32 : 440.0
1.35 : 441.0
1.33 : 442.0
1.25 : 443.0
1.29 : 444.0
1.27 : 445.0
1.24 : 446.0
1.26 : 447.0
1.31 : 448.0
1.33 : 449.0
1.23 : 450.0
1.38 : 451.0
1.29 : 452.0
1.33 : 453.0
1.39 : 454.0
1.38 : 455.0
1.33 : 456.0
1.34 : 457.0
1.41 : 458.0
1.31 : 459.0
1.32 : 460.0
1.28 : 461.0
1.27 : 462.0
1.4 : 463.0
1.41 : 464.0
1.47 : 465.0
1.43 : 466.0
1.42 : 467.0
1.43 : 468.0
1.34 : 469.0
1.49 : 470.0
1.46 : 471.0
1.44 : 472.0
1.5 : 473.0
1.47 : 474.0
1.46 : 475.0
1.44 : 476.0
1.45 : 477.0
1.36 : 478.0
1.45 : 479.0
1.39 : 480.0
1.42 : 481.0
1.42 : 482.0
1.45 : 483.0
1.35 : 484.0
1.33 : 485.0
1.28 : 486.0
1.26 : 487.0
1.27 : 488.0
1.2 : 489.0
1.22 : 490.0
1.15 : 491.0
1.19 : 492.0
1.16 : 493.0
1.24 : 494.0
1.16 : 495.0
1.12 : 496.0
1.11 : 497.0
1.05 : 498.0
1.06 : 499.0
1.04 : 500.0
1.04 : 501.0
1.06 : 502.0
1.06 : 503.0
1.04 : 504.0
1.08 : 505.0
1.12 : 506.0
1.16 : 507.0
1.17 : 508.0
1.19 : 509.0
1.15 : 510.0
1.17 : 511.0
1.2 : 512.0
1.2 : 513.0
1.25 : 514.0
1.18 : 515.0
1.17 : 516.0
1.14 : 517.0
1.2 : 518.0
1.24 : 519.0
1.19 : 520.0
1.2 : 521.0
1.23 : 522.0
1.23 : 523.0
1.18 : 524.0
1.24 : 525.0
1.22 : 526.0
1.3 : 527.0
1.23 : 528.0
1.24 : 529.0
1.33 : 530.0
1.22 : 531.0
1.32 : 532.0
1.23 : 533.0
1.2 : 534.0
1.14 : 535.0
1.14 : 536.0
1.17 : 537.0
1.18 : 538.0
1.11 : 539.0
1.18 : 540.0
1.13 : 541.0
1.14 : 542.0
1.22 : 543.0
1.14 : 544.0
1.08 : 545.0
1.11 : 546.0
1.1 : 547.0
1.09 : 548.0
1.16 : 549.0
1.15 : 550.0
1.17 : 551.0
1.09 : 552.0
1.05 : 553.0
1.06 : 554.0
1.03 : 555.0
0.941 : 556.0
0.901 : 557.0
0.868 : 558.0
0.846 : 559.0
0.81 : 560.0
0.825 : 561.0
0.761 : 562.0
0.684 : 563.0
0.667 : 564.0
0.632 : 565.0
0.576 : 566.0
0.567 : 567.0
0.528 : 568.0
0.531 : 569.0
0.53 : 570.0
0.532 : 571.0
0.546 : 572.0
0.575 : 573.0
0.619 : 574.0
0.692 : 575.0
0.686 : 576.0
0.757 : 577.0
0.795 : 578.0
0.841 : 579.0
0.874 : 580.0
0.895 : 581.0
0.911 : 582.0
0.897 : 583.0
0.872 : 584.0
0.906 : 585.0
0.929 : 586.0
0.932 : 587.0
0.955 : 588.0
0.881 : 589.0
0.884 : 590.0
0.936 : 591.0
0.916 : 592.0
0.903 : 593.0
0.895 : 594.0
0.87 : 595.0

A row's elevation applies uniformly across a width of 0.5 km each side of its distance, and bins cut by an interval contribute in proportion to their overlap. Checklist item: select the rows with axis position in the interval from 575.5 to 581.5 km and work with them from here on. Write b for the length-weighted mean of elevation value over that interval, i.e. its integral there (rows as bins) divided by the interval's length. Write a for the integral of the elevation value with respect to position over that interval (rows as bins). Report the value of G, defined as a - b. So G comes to 4.0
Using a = 4.8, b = 0.8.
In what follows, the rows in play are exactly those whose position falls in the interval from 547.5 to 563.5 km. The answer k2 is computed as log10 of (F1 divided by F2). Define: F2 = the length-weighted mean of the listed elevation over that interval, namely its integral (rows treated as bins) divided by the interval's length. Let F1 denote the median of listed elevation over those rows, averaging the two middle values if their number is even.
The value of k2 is 0.009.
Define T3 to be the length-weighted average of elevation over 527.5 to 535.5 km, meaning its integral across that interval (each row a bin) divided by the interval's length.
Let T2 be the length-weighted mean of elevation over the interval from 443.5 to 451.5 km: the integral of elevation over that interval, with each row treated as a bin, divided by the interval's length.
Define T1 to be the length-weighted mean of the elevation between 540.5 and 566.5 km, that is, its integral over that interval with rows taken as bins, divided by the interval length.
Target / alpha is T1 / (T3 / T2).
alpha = 1.0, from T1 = 0.97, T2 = 1.3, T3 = 1.24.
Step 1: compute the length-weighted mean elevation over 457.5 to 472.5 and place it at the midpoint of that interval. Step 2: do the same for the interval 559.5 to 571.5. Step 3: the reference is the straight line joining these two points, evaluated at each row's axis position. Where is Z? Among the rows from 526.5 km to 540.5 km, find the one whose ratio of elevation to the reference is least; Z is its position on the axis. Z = 535.0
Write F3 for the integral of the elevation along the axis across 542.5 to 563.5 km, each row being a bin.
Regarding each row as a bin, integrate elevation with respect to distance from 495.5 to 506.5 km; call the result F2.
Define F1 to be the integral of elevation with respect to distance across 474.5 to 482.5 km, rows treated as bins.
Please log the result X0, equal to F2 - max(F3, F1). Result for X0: -9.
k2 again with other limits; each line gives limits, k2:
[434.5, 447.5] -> -0.003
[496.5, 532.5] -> 0.005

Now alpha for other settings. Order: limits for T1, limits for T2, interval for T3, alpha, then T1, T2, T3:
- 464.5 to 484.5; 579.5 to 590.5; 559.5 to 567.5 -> 1.9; 1.43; 0.9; 0.69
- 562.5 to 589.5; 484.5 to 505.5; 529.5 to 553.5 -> 0.7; 0.73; 1.1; 1.16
